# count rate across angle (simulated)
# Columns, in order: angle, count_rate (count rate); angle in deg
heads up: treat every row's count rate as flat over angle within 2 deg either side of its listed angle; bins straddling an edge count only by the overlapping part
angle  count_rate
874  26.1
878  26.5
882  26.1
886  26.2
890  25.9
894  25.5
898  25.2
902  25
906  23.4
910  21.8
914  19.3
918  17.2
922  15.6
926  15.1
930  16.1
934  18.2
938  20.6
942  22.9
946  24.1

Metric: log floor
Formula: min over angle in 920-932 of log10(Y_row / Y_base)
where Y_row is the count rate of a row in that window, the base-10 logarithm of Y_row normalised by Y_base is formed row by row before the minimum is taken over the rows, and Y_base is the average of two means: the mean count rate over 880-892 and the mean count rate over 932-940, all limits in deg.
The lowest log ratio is -0.18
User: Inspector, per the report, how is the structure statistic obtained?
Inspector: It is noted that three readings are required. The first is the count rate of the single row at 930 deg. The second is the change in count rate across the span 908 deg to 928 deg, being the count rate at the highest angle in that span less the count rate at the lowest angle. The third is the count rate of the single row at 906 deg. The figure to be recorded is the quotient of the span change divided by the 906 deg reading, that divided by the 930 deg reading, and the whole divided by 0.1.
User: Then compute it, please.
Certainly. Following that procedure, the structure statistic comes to -0.18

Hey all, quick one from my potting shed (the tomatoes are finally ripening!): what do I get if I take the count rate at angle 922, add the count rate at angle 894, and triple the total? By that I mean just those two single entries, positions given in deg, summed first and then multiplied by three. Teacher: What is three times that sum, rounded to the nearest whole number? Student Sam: 123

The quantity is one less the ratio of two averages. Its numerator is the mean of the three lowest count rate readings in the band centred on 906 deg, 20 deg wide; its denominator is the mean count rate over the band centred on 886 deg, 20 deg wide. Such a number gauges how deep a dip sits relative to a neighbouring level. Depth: 0.174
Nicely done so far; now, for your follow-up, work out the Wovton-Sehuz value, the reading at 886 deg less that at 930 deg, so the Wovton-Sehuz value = 10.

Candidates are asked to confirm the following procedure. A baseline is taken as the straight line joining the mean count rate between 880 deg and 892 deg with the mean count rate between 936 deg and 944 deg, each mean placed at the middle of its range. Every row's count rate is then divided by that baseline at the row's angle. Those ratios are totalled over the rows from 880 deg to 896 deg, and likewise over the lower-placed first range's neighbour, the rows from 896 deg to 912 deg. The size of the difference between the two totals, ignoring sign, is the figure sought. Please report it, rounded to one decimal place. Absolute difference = 0.1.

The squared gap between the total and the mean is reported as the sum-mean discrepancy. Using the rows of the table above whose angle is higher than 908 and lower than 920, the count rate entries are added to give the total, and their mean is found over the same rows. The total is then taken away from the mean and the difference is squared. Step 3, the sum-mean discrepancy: 1511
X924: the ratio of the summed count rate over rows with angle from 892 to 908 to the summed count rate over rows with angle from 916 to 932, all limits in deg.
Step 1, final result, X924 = 1.55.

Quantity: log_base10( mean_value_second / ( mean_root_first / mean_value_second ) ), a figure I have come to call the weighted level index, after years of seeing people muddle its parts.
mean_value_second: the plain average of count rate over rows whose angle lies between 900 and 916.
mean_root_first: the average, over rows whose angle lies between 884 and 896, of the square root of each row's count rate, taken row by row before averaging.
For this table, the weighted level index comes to 1.99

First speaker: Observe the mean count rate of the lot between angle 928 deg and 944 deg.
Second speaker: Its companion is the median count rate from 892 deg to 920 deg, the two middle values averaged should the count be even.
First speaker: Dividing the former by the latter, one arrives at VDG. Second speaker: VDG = 0.83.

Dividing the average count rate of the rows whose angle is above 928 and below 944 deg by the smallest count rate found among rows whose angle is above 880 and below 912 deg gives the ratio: 0.89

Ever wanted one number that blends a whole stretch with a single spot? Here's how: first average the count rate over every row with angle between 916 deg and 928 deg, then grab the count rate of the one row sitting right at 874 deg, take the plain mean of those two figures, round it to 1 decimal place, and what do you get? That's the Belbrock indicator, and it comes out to 21.0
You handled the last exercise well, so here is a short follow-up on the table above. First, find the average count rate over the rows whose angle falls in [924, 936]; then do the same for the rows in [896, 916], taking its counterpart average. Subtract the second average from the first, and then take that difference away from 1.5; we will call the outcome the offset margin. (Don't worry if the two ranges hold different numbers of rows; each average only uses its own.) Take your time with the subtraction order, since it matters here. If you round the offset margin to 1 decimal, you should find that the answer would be 8.0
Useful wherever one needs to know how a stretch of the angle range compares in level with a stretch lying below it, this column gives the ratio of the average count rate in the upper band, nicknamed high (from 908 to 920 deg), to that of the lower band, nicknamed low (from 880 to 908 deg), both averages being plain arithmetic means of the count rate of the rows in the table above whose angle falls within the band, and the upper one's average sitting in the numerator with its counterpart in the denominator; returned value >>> 0.77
